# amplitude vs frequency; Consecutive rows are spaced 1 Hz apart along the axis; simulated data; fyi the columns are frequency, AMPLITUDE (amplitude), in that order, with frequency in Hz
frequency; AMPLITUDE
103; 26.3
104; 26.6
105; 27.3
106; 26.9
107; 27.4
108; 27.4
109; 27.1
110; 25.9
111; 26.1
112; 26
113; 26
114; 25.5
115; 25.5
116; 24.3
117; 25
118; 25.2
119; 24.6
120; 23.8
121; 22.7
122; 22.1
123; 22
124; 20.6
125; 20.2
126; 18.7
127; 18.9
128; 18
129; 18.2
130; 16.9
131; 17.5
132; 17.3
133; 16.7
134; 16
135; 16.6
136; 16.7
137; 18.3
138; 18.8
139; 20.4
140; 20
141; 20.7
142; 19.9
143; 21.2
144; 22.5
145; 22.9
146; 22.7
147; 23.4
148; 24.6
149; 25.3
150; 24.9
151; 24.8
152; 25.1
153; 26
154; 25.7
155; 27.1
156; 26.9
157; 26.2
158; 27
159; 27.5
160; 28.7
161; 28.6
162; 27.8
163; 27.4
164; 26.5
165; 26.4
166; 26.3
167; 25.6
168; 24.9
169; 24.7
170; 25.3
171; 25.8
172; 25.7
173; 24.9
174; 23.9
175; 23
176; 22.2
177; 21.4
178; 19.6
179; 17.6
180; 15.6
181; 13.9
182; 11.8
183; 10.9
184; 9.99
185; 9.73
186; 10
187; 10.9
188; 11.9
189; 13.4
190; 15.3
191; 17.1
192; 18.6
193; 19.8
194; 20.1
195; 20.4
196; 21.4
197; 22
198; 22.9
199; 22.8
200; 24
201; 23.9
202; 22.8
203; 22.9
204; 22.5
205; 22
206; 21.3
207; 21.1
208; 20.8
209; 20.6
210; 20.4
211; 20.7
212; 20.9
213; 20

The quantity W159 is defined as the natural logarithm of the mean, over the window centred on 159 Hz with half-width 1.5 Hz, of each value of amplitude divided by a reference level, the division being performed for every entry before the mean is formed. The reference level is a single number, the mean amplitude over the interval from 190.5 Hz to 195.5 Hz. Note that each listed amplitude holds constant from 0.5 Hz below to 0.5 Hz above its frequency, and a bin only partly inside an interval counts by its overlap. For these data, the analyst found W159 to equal 0.37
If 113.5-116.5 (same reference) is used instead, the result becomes 0.27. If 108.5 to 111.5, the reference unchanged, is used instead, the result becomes 0.32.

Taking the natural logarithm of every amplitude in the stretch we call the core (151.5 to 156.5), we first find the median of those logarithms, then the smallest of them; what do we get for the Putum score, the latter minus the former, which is -0.04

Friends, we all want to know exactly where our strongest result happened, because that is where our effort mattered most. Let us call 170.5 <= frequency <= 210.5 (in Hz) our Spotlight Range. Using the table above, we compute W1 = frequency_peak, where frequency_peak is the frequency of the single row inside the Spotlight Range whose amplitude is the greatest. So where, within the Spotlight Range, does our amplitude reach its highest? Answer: 171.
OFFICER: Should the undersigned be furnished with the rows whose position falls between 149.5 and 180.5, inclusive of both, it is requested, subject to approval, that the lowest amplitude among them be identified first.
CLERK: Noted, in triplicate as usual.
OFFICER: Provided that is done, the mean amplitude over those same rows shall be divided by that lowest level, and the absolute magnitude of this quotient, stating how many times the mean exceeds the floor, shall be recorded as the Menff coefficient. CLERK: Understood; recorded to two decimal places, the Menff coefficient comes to 1.60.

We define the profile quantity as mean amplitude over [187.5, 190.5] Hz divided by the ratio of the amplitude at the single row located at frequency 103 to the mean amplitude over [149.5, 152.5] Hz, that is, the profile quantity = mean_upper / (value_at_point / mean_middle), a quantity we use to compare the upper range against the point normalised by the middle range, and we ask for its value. 13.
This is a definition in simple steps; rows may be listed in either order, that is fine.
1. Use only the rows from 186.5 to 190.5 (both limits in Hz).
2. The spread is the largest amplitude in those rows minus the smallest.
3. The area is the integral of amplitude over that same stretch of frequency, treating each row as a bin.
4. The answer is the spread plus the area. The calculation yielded 56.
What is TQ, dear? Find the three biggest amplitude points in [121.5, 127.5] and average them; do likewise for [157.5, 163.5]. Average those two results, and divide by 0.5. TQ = 50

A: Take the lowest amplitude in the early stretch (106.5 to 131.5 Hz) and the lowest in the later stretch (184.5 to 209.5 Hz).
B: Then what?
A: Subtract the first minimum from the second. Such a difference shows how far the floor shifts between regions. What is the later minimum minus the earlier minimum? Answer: -7.2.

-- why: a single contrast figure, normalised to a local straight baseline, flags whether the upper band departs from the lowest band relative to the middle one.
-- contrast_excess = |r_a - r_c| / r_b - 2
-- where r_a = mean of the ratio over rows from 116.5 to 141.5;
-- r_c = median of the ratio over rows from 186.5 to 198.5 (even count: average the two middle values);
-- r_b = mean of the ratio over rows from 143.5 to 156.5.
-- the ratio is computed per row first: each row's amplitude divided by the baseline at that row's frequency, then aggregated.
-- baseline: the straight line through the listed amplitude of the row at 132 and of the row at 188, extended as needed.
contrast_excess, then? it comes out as -1.66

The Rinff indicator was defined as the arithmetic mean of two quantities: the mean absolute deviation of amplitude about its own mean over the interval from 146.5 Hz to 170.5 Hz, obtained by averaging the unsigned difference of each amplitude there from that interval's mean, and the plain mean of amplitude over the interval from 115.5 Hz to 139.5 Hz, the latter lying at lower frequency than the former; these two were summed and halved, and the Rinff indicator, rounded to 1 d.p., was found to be 10.5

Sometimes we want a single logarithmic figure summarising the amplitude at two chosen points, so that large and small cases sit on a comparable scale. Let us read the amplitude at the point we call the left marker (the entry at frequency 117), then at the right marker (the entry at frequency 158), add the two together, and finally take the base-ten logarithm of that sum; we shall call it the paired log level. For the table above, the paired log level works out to 1.72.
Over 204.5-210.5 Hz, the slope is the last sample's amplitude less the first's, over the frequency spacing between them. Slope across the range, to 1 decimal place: -0.3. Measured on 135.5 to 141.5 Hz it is 0.8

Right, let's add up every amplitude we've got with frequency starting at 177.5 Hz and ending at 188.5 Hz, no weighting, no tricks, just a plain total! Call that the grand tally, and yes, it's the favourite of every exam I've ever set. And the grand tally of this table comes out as 142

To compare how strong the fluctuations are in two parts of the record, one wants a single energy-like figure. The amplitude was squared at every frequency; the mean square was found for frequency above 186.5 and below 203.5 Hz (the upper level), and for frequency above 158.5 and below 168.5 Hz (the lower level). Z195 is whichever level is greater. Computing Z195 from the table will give 729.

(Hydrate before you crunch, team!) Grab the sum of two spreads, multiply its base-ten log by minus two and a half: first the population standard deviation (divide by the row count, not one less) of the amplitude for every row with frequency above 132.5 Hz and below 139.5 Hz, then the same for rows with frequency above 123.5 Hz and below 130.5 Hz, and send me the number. -1.1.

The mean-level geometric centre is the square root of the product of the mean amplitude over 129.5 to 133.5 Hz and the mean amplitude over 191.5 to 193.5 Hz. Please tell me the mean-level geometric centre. 18.1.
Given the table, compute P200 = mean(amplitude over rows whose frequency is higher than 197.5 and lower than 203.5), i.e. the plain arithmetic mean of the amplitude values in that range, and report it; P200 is 23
